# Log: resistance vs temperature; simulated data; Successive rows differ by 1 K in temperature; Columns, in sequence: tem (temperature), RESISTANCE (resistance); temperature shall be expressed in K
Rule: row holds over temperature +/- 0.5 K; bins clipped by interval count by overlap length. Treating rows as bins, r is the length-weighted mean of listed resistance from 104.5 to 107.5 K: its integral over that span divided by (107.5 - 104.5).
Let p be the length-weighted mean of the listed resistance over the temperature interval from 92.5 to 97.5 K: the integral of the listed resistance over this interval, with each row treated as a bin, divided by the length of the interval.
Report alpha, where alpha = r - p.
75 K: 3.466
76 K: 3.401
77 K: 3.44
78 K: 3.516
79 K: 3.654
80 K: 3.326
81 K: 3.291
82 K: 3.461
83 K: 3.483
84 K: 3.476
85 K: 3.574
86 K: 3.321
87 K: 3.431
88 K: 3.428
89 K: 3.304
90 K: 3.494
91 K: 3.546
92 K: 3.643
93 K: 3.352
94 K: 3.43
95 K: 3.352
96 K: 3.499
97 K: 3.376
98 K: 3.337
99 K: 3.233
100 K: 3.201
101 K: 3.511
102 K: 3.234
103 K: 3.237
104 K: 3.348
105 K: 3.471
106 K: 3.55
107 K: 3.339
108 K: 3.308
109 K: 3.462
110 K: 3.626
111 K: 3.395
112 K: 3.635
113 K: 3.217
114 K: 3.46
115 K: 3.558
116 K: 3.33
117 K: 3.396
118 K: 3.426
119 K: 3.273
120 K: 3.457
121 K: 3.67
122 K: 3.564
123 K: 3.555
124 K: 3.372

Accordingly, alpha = 0.052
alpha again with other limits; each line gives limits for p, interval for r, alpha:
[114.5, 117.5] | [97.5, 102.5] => -0.125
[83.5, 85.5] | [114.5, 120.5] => -0.118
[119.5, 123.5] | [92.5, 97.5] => -0.160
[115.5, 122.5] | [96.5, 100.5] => -0.158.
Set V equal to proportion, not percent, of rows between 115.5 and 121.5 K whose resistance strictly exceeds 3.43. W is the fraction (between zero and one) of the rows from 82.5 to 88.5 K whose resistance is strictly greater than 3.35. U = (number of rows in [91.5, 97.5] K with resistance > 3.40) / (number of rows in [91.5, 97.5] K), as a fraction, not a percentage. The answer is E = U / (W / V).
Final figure 0.2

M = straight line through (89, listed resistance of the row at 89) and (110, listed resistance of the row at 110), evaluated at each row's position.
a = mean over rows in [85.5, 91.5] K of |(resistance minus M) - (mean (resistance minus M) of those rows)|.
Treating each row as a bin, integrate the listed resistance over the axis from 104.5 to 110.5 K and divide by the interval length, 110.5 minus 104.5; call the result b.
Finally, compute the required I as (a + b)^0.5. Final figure 1.88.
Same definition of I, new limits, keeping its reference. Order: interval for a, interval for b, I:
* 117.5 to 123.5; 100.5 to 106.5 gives 1.86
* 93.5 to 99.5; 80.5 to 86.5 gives 1.87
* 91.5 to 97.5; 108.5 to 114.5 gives 1.89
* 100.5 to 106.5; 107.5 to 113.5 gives 1.88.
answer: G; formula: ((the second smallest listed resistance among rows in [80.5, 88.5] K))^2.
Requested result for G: 11.0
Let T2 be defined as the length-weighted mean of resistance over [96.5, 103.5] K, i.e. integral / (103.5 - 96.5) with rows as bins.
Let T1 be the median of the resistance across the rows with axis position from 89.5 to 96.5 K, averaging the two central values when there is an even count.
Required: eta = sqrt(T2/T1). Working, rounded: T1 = 3.49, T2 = 3.30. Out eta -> 0.97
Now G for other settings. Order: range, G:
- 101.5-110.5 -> 10.5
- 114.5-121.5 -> 11.1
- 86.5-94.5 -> 11.2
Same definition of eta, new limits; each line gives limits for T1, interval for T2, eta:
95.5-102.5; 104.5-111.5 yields 1.02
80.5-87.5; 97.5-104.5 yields 0.98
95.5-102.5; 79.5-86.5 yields 1.01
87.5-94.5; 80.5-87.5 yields 1.00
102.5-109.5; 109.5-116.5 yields 1.02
